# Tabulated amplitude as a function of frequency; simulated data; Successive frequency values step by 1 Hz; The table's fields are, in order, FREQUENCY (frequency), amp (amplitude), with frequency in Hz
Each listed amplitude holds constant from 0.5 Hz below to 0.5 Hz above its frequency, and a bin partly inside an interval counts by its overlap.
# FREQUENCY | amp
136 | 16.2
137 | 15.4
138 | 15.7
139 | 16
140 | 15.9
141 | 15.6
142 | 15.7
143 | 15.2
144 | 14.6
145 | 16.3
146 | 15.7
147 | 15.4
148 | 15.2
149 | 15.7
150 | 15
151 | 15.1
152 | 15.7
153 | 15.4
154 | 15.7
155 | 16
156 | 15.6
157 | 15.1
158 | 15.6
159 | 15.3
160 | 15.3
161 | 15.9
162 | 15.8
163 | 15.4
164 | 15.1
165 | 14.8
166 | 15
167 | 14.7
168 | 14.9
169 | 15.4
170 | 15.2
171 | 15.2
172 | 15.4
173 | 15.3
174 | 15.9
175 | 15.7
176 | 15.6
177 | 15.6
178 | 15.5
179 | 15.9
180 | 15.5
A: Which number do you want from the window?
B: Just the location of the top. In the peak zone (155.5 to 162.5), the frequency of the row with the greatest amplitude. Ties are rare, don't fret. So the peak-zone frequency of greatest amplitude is 161 Hz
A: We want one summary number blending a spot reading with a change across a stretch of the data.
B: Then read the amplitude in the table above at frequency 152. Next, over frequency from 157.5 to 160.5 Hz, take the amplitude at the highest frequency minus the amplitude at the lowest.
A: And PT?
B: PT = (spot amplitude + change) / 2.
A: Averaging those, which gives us 7.7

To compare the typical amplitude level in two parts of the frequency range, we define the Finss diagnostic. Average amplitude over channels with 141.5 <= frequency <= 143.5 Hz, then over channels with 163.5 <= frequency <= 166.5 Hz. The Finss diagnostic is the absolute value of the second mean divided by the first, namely 0.97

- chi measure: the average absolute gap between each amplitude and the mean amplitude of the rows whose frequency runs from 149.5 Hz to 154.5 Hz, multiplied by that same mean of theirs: 4.06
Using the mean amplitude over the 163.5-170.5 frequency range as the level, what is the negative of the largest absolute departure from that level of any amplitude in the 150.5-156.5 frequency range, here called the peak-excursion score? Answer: -1.0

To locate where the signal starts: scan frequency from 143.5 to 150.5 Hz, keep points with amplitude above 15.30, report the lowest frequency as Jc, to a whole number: 145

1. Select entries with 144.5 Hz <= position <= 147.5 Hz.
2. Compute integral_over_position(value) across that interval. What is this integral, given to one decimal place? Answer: 47.4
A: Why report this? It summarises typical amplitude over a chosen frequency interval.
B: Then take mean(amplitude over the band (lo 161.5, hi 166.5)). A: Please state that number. 15.2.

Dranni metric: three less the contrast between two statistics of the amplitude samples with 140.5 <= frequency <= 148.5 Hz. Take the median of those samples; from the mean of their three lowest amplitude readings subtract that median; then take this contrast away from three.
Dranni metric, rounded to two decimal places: 3.50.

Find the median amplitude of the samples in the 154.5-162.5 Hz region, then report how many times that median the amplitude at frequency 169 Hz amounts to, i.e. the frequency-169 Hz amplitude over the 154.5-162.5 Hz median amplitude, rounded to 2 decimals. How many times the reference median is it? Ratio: 0.99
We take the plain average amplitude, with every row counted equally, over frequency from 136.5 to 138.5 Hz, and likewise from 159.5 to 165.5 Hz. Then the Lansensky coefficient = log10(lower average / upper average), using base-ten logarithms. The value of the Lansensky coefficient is 0.0047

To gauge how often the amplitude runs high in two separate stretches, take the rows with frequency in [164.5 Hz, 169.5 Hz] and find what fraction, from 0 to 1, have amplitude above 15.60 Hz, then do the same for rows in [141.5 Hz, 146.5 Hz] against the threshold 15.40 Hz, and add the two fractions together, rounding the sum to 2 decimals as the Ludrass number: 0.60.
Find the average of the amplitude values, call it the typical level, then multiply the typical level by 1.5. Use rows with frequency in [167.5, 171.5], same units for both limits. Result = 22.8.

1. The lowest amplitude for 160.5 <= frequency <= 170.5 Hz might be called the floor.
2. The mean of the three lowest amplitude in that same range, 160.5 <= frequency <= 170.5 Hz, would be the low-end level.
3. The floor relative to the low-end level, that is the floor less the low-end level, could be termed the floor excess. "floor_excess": -0.10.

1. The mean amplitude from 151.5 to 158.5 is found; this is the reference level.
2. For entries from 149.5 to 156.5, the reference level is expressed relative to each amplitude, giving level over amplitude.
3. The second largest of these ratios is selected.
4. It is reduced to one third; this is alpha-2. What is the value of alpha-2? 0.344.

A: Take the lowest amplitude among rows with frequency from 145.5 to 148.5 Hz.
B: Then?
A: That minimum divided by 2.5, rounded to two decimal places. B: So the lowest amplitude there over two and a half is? 6.08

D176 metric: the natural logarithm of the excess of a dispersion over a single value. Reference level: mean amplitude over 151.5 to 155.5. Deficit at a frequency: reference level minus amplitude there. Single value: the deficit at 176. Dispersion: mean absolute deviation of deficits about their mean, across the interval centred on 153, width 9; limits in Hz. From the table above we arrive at -1.7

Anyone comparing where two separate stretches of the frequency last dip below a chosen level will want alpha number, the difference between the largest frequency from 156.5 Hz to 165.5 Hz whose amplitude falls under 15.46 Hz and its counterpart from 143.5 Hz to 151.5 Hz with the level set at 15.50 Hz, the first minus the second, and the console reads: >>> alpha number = 14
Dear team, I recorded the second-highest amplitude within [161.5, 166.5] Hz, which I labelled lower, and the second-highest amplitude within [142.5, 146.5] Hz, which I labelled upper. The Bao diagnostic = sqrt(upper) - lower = -11.4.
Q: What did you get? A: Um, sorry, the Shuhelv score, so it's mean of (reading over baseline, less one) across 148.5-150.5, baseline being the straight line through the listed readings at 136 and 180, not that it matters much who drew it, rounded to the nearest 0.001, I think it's -0.040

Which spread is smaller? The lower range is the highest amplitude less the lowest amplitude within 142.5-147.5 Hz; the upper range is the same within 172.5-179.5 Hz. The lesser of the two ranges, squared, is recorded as 0.36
